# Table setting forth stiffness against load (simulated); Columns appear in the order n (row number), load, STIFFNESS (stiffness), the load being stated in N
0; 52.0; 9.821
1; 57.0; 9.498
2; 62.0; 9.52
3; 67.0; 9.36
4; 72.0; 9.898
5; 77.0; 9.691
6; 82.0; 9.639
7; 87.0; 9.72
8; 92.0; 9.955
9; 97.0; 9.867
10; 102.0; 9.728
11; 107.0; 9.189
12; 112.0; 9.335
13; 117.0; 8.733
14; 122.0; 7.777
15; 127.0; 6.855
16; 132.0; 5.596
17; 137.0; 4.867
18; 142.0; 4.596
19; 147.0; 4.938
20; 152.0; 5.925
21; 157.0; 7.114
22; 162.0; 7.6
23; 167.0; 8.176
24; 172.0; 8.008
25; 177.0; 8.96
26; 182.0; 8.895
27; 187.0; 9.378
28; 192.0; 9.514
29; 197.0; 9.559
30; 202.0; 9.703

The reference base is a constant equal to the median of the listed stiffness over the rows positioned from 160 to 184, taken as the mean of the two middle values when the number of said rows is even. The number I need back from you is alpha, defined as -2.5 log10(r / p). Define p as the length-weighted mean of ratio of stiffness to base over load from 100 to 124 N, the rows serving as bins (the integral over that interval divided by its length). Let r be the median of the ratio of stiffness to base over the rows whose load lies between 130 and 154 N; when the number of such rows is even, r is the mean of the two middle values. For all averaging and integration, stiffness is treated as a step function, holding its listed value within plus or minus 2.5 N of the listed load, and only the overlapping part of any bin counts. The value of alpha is 0.6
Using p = 1.10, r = 0.6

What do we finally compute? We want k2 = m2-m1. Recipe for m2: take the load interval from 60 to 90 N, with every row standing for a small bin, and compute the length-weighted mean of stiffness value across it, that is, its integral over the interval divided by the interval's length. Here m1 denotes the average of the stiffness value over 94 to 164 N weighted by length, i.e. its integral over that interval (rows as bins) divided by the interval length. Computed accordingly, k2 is 2.3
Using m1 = 7.3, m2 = 9.6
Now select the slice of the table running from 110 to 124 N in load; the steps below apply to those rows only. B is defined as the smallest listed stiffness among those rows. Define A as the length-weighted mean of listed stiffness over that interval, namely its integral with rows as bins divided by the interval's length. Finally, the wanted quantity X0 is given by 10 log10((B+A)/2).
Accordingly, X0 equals 9.1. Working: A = 8.6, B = 7.777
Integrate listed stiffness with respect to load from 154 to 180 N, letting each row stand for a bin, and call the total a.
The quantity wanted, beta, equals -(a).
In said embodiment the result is -207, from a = 207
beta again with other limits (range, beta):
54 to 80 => -250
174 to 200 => -240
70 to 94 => -235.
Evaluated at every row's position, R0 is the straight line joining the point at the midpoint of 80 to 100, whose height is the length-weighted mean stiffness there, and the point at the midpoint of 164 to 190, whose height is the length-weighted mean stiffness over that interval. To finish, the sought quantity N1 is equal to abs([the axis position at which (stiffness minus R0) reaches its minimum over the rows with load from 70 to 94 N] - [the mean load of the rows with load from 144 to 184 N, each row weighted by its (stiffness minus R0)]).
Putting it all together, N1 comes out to 75.9 N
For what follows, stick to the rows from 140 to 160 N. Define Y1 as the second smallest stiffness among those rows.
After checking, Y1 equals 4.938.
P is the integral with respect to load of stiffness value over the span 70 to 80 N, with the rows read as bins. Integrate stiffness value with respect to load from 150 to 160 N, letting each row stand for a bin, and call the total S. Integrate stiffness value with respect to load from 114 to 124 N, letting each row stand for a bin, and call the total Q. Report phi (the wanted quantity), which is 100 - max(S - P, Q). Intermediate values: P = 97.8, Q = 83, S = 66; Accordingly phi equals 17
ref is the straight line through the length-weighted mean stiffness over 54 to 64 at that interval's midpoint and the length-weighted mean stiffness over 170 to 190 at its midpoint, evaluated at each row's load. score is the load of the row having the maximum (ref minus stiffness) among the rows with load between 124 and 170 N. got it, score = 142.0 N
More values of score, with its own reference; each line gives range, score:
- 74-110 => 107.0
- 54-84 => 67.0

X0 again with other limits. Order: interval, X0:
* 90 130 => 9.0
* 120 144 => 7.2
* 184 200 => 9.7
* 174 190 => 9.5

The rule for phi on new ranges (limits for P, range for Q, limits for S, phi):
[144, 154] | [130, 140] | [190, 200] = 48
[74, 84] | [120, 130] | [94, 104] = 28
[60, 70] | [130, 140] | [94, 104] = 48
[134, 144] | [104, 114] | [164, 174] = 7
